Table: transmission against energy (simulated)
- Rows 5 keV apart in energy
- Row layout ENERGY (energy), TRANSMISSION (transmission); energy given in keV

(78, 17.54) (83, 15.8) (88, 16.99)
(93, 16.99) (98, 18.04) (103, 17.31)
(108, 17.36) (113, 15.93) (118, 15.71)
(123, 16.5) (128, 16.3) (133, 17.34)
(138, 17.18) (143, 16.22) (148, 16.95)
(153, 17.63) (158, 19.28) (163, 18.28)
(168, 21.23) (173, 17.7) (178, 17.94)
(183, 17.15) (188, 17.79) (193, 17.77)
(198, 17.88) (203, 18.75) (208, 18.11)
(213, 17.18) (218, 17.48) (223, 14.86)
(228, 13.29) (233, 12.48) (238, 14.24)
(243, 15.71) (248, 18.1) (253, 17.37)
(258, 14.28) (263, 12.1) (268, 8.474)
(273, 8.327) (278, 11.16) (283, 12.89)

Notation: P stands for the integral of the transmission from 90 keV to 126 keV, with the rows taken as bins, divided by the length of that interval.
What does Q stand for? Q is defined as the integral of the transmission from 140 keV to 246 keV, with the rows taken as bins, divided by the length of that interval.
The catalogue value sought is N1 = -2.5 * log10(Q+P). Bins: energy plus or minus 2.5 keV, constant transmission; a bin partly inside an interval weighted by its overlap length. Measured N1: -3.82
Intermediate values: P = 16.8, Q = 17.0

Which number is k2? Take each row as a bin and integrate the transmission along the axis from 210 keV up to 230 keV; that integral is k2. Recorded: 316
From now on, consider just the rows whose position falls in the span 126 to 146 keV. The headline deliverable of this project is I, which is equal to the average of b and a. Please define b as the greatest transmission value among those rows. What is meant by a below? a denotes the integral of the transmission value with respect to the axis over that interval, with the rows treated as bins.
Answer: 176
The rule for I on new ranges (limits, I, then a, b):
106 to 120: 123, 228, 17.36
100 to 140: 343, 669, 17.36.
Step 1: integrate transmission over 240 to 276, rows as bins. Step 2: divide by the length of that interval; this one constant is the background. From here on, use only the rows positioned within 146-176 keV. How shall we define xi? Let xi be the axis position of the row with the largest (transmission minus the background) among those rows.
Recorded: 168 keV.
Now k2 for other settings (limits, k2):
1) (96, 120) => 405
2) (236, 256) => 327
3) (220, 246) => 371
